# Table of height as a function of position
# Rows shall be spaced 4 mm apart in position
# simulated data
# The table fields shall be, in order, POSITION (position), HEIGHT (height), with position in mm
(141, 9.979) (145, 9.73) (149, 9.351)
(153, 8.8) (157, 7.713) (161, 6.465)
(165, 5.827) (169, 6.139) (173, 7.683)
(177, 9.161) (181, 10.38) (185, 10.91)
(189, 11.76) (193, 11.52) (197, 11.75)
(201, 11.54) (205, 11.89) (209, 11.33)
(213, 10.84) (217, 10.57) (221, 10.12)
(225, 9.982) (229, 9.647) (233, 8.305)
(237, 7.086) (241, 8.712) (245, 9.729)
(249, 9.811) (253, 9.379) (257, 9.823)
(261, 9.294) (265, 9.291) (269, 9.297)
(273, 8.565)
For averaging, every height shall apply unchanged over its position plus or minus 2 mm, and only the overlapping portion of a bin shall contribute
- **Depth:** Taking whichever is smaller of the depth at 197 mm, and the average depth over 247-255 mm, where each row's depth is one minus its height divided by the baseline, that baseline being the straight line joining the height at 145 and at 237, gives -0.44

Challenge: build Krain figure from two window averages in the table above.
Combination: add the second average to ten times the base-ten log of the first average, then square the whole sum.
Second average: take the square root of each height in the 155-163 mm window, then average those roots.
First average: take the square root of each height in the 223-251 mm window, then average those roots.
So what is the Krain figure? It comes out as 55.3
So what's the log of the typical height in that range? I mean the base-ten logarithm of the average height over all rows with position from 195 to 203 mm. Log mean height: 1.07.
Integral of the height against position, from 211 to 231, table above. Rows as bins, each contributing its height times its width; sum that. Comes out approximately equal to 205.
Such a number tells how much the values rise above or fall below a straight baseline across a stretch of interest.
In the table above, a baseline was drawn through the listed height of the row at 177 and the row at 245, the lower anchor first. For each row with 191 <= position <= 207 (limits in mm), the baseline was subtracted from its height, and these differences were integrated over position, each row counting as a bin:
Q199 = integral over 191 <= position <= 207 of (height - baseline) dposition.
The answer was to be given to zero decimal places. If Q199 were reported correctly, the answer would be 37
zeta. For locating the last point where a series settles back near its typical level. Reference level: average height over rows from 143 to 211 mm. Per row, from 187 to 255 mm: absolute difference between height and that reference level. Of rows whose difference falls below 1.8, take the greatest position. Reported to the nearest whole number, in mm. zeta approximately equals 253 mm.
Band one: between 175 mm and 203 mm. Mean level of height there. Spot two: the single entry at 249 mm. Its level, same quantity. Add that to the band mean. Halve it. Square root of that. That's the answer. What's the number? 3.23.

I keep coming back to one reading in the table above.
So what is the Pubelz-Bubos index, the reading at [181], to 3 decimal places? 10.380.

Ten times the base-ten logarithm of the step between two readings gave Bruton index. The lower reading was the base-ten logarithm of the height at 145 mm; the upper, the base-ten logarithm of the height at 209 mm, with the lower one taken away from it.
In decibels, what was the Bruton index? -12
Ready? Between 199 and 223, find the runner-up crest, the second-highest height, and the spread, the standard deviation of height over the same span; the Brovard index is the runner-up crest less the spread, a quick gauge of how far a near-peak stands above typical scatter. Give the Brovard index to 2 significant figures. 11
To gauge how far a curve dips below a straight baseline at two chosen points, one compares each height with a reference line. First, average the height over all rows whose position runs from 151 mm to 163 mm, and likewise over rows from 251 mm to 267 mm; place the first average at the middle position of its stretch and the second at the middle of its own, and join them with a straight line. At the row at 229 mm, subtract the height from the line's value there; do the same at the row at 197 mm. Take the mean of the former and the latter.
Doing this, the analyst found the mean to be -2.1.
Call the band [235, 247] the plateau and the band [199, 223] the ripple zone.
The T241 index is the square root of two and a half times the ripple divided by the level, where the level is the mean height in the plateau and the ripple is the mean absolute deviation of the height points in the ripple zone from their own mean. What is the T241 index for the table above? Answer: 0.40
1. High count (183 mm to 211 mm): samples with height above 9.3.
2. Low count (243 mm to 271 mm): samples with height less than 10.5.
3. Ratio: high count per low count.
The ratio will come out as 1.0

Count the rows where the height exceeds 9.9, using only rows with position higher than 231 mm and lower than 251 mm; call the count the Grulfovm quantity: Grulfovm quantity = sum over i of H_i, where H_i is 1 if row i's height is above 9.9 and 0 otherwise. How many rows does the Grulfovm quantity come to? 0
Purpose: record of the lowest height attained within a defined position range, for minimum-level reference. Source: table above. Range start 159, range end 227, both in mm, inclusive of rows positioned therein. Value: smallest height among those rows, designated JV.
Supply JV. 5.827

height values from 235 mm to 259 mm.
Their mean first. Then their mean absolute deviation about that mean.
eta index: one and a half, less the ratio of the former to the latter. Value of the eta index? -10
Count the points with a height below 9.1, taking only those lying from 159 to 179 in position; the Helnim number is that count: 4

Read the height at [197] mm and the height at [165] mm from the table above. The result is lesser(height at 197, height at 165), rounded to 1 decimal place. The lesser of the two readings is 5.8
